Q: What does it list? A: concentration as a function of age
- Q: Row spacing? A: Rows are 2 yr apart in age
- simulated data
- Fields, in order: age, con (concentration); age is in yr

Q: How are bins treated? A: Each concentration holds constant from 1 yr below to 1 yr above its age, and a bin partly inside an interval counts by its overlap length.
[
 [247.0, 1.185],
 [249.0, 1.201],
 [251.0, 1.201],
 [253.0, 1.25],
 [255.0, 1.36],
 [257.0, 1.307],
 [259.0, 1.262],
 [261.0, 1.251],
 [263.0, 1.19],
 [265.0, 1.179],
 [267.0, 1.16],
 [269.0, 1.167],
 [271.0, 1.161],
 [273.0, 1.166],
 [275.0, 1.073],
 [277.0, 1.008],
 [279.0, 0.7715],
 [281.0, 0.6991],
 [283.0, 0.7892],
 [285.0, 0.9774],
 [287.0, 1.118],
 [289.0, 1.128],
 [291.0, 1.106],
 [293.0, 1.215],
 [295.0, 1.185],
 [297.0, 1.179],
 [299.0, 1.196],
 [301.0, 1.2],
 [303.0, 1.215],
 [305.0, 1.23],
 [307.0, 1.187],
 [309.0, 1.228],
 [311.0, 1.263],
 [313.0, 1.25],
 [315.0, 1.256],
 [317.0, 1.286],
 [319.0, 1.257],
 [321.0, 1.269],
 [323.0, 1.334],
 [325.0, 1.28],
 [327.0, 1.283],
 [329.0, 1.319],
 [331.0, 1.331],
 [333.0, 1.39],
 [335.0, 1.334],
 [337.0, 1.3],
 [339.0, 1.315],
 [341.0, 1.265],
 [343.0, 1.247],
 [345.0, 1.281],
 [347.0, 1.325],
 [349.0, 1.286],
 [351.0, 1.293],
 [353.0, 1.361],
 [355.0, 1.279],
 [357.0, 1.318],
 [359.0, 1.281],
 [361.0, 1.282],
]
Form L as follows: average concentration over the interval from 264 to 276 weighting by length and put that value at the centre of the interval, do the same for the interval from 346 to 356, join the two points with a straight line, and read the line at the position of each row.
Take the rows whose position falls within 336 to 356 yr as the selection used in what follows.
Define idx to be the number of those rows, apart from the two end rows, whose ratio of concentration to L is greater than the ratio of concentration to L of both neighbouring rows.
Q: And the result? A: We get 3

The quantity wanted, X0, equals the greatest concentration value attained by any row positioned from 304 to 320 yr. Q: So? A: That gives 1.286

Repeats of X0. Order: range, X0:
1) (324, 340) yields 1.39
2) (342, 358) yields 1.361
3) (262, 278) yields 1.19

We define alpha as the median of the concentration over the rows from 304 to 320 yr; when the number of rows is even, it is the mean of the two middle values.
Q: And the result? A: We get 1.25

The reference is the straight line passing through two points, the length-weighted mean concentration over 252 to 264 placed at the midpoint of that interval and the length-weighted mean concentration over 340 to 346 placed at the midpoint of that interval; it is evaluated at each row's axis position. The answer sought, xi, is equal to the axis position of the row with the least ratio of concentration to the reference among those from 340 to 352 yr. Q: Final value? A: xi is 343.0 yr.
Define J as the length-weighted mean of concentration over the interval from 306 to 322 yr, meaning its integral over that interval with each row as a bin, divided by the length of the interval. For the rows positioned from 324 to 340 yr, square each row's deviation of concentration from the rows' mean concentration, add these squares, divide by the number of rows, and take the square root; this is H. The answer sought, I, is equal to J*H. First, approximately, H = 0.033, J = 1.25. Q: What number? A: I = 0.041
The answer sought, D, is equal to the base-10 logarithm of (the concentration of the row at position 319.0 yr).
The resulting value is 0.099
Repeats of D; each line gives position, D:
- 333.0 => 0.143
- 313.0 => 0.097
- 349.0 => 0.109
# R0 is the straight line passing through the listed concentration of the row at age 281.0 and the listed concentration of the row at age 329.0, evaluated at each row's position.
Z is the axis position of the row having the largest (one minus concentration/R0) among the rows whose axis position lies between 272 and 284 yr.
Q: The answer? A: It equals 281.0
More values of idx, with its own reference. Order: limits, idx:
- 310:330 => 2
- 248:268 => 1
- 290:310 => 2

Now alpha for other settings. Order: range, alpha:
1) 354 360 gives 1.28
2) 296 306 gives 1.20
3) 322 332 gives 1.32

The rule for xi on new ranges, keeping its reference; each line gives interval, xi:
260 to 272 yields 267.0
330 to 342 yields 341.0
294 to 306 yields 297.0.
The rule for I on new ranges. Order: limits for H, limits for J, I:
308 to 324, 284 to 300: 0.033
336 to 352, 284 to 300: 0.027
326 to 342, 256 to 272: 0.043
